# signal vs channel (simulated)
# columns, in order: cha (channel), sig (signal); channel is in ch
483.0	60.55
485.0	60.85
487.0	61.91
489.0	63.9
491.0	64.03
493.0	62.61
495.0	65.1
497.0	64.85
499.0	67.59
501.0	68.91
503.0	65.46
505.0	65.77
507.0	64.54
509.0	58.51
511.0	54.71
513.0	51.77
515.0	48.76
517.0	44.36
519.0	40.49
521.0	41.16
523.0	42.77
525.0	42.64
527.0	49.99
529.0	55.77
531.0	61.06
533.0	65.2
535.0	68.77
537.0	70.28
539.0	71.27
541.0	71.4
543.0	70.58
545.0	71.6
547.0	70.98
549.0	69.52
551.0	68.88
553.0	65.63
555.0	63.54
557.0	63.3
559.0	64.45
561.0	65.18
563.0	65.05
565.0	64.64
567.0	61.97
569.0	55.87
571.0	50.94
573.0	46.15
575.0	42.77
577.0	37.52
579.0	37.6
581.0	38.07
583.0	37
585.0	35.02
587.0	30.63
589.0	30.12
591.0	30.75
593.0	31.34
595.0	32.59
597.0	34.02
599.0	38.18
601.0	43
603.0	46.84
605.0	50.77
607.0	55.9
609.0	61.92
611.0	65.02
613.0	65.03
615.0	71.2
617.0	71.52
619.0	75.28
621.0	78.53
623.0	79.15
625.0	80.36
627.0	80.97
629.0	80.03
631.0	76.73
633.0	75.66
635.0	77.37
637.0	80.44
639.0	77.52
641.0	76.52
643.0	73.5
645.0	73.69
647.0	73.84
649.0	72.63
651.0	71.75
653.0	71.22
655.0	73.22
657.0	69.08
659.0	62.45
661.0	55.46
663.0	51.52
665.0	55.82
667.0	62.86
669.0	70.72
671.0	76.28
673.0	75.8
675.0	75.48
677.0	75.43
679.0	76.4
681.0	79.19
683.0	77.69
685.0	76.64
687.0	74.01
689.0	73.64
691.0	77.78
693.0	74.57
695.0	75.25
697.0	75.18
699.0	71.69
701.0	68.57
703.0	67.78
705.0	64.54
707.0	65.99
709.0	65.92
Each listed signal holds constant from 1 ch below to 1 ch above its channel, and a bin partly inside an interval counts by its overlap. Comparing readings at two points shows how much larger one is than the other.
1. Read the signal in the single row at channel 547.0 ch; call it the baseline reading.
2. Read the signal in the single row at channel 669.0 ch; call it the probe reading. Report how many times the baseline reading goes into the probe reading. 1.00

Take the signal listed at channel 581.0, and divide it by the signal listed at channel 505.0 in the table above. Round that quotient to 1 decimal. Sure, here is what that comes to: 0.6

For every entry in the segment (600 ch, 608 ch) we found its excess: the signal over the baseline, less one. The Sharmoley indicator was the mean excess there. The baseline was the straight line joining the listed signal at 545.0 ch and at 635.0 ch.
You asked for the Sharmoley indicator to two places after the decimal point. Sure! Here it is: -0.35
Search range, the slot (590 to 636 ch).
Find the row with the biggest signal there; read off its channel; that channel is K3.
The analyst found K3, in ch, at 627.0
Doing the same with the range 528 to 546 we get 545.0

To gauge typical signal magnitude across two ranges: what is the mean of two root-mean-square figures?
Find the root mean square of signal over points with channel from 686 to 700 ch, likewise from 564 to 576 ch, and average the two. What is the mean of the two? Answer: 64.5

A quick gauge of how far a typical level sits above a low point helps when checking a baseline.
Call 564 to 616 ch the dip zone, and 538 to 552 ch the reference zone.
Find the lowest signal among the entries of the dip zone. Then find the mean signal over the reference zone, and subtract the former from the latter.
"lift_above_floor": 40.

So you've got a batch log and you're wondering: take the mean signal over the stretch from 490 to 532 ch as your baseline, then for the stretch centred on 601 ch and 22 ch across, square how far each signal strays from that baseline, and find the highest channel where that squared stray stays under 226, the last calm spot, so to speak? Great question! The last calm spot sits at 611.0 ch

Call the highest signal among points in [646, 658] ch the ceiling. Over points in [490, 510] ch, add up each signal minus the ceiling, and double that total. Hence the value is -182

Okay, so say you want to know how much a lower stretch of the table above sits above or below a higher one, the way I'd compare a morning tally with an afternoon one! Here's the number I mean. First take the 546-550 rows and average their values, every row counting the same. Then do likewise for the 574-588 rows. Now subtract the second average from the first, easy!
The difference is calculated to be 33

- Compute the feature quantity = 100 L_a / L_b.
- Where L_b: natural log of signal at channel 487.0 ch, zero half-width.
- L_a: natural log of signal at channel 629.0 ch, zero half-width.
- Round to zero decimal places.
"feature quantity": 106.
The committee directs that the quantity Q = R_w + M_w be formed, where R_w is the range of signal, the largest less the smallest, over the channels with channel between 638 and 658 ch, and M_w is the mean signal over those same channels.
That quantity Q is 82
